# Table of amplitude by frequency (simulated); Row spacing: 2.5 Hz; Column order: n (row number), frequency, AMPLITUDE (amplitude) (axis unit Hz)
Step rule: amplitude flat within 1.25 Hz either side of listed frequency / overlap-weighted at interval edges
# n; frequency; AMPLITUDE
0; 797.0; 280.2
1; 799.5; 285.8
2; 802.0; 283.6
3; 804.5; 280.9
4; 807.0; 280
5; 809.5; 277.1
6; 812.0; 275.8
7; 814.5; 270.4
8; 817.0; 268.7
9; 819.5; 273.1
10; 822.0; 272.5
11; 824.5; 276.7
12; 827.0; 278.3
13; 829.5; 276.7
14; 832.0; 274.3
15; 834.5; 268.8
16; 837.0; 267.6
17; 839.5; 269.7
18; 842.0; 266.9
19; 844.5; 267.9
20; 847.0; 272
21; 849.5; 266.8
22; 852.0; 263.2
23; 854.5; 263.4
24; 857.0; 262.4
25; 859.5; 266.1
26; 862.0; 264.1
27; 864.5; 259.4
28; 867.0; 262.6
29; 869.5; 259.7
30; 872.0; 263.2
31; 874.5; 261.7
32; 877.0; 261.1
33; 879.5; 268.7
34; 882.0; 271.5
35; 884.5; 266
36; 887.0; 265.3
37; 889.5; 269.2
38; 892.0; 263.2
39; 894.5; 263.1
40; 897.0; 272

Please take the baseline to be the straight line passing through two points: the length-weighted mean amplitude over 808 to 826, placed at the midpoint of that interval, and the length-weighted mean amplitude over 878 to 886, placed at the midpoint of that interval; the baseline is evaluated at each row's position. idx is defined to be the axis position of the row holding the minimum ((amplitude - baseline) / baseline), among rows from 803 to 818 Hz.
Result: 817.0 Hz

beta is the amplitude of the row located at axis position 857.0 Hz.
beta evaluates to 262.4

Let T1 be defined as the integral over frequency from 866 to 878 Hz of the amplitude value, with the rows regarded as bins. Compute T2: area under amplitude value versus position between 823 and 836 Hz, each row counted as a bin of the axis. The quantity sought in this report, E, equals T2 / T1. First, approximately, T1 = 3140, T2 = 3572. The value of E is 1.138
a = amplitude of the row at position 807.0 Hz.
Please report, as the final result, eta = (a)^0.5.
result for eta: 16.7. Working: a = 280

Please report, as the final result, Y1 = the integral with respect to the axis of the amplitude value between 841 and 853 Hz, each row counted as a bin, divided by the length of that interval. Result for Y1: 267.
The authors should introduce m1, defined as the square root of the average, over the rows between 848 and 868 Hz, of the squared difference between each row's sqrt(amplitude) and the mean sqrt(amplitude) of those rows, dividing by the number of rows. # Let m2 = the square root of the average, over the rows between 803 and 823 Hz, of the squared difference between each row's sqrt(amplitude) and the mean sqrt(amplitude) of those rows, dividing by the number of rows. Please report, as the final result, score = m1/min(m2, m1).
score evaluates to 1.00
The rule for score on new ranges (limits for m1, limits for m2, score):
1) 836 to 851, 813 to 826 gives 1.00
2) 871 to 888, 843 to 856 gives 1.08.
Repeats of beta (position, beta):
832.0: 274.3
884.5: 266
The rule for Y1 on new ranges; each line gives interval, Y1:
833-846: 268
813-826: 272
